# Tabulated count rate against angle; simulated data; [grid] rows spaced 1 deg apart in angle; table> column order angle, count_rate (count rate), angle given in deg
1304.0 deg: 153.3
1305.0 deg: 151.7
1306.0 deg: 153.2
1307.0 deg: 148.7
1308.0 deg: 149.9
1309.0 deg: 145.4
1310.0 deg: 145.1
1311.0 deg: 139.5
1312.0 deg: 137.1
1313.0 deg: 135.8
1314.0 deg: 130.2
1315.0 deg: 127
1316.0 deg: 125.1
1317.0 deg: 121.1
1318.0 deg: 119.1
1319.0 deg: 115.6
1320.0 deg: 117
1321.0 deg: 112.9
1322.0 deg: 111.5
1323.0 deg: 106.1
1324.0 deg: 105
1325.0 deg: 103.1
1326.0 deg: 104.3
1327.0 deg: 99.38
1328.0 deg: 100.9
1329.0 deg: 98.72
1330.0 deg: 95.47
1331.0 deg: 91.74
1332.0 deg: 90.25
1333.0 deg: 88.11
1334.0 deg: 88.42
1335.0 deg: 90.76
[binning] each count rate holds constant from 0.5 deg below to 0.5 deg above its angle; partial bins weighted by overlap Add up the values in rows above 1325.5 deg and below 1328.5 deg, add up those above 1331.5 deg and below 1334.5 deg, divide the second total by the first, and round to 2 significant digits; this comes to 0.88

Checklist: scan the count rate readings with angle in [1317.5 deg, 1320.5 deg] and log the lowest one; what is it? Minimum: 115.6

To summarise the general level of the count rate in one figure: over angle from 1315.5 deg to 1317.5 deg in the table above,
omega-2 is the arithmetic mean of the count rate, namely 123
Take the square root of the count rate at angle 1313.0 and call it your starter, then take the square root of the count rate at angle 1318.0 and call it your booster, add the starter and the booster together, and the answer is 22.6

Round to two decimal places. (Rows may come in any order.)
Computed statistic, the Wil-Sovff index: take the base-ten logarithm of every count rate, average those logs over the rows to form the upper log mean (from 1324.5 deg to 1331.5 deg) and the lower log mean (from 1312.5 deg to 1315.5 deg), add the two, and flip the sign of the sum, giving -4.11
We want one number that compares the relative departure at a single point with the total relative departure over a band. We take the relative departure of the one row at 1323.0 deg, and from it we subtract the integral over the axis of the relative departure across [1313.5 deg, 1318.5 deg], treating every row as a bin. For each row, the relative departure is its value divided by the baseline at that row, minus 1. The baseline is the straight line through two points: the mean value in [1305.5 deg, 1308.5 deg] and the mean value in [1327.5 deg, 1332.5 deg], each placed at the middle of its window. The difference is 0.12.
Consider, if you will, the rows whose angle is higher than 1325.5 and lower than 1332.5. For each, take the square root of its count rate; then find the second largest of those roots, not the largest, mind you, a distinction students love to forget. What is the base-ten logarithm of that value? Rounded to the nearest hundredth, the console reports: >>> 1.00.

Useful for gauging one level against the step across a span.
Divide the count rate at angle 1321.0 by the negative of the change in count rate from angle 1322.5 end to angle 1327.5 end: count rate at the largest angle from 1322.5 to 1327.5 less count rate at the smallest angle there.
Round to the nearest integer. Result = 17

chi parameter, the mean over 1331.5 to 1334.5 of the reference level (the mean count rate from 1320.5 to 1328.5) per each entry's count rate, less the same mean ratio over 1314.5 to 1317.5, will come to 0.34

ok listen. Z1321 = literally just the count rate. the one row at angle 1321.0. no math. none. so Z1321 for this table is 112.9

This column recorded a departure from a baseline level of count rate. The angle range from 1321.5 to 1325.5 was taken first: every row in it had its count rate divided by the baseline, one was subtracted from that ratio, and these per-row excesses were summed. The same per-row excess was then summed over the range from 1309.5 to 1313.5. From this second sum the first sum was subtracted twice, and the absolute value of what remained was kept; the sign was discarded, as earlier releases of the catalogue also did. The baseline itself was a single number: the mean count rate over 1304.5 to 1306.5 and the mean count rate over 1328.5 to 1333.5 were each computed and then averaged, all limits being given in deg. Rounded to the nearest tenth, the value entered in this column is 1.6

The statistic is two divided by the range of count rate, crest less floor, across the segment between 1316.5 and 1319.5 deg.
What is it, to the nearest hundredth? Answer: 0.36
